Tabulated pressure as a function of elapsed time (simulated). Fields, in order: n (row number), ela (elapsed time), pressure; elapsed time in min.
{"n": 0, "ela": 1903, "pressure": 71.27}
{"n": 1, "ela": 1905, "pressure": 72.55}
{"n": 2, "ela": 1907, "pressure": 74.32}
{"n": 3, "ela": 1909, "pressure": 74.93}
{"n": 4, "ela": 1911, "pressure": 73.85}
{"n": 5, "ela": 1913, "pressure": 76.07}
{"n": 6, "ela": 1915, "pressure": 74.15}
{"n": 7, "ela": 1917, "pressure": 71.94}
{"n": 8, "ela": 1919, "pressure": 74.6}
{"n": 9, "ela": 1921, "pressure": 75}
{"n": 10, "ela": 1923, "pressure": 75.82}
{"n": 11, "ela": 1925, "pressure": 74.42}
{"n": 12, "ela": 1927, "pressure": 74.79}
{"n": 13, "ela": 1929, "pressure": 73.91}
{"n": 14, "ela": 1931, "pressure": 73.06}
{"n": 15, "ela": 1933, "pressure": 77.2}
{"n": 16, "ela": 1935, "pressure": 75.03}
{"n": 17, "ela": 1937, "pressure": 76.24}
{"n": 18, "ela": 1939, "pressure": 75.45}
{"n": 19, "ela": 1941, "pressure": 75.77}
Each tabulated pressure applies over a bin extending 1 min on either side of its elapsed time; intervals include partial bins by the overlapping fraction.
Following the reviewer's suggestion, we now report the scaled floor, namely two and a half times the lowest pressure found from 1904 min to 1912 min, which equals 181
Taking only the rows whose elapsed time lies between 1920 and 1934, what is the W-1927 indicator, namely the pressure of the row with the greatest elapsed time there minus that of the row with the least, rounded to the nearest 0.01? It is 2.20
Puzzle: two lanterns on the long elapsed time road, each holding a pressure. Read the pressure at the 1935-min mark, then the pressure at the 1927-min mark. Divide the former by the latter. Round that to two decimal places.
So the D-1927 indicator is 1.00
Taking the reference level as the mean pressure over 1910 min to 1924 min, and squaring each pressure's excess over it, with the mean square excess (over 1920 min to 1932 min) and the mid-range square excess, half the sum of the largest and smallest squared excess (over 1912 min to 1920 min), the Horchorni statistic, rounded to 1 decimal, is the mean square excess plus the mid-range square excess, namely 4.0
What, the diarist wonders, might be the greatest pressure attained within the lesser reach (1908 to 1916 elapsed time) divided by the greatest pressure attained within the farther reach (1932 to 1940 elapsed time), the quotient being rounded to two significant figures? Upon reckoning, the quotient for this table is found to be 0.99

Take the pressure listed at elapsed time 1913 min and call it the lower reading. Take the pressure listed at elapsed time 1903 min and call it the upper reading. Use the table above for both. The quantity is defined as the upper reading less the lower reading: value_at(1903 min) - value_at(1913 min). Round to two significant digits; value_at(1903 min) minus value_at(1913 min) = -4.8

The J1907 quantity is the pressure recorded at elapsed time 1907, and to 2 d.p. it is 74.32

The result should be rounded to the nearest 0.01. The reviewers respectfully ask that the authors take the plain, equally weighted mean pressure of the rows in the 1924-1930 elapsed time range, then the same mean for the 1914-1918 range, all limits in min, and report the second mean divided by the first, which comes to 0.98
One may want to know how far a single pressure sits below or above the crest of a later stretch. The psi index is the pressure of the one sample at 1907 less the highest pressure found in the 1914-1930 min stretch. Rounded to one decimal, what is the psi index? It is -1.5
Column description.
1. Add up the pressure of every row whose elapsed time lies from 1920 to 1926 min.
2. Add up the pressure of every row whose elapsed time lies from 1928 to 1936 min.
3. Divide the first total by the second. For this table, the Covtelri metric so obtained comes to 0.75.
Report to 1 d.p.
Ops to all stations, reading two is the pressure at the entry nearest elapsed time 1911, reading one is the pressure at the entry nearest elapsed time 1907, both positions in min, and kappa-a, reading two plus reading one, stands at 148.2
